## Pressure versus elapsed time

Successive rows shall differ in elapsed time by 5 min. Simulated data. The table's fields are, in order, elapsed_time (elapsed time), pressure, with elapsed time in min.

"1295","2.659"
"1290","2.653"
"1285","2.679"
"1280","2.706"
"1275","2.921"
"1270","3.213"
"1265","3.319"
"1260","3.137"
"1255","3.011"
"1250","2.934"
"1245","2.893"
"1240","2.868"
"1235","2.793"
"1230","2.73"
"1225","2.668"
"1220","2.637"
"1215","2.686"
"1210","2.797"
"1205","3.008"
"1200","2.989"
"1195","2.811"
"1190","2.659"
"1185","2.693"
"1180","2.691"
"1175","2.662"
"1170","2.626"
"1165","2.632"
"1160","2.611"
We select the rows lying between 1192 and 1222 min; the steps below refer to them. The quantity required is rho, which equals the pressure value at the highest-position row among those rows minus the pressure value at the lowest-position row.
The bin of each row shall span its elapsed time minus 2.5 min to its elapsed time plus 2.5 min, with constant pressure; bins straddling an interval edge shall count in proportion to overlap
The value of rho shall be -0.2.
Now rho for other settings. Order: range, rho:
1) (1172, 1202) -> 0.3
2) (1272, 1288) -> -0.2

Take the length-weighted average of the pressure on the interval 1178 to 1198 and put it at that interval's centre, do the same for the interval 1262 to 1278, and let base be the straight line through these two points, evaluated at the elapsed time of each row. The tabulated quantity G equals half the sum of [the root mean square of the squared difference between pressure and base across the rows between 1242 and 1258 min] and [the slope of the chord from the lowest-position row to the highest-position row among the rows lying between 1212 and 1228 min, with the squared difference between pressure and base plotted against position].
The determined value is 0.006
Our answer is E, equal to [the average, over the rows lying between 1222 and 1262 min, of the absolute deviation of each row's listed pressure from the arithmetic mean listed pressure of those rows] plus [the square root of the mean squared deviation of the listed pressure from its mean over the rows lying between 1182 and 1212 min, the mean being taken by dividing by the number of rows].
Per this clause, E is 0.25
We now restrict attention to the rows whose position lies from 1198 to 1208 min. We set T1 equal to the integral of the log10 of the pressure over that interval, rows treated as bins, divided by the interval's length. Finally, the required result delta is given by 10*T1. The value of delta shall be 4.8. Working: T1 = 0.475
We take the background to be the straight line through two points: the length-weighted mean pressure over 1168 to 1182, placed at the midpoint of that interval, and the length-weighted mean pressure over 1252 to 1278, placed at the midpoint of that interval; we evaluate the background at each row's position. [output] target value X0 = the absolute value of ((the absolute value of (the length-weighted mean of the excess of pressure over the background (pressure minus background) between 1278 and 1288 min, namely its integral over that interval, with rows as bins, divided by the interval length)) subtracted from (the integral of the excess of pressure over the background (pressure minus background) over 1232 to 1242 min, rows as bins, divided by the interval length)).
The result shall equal 0.65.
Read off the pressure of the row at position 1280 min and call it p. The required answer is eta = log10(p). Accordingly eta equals 0.432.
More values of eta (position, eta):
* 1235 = 0.446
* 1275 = 0.466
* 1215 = 0.429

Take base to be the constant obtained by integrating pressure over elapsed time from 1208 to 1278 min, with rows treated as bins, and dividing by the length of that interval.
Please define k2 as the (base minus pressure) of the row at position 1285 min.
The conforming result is 0.22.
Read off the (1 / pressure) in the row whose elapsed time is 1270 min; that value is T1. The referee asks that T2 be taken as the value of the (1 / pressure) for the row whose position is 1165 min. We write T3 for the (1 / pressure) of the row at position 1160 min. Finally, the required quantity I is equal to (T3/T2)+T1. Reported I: 1.32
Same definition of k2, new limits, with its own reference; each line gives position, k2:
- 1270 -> -0.31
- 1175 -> 0.24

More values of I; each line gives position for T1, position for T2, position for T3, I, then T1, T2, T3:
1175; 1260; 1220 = 1.57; 0.376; 0.319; 0.379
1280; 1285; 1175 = 1.38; 0.370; 0.373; 0.376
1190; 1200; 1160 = 1.52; 0.376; 0.335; 0.383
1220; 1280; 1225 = 1.39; 0.379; 0.370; 0.375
